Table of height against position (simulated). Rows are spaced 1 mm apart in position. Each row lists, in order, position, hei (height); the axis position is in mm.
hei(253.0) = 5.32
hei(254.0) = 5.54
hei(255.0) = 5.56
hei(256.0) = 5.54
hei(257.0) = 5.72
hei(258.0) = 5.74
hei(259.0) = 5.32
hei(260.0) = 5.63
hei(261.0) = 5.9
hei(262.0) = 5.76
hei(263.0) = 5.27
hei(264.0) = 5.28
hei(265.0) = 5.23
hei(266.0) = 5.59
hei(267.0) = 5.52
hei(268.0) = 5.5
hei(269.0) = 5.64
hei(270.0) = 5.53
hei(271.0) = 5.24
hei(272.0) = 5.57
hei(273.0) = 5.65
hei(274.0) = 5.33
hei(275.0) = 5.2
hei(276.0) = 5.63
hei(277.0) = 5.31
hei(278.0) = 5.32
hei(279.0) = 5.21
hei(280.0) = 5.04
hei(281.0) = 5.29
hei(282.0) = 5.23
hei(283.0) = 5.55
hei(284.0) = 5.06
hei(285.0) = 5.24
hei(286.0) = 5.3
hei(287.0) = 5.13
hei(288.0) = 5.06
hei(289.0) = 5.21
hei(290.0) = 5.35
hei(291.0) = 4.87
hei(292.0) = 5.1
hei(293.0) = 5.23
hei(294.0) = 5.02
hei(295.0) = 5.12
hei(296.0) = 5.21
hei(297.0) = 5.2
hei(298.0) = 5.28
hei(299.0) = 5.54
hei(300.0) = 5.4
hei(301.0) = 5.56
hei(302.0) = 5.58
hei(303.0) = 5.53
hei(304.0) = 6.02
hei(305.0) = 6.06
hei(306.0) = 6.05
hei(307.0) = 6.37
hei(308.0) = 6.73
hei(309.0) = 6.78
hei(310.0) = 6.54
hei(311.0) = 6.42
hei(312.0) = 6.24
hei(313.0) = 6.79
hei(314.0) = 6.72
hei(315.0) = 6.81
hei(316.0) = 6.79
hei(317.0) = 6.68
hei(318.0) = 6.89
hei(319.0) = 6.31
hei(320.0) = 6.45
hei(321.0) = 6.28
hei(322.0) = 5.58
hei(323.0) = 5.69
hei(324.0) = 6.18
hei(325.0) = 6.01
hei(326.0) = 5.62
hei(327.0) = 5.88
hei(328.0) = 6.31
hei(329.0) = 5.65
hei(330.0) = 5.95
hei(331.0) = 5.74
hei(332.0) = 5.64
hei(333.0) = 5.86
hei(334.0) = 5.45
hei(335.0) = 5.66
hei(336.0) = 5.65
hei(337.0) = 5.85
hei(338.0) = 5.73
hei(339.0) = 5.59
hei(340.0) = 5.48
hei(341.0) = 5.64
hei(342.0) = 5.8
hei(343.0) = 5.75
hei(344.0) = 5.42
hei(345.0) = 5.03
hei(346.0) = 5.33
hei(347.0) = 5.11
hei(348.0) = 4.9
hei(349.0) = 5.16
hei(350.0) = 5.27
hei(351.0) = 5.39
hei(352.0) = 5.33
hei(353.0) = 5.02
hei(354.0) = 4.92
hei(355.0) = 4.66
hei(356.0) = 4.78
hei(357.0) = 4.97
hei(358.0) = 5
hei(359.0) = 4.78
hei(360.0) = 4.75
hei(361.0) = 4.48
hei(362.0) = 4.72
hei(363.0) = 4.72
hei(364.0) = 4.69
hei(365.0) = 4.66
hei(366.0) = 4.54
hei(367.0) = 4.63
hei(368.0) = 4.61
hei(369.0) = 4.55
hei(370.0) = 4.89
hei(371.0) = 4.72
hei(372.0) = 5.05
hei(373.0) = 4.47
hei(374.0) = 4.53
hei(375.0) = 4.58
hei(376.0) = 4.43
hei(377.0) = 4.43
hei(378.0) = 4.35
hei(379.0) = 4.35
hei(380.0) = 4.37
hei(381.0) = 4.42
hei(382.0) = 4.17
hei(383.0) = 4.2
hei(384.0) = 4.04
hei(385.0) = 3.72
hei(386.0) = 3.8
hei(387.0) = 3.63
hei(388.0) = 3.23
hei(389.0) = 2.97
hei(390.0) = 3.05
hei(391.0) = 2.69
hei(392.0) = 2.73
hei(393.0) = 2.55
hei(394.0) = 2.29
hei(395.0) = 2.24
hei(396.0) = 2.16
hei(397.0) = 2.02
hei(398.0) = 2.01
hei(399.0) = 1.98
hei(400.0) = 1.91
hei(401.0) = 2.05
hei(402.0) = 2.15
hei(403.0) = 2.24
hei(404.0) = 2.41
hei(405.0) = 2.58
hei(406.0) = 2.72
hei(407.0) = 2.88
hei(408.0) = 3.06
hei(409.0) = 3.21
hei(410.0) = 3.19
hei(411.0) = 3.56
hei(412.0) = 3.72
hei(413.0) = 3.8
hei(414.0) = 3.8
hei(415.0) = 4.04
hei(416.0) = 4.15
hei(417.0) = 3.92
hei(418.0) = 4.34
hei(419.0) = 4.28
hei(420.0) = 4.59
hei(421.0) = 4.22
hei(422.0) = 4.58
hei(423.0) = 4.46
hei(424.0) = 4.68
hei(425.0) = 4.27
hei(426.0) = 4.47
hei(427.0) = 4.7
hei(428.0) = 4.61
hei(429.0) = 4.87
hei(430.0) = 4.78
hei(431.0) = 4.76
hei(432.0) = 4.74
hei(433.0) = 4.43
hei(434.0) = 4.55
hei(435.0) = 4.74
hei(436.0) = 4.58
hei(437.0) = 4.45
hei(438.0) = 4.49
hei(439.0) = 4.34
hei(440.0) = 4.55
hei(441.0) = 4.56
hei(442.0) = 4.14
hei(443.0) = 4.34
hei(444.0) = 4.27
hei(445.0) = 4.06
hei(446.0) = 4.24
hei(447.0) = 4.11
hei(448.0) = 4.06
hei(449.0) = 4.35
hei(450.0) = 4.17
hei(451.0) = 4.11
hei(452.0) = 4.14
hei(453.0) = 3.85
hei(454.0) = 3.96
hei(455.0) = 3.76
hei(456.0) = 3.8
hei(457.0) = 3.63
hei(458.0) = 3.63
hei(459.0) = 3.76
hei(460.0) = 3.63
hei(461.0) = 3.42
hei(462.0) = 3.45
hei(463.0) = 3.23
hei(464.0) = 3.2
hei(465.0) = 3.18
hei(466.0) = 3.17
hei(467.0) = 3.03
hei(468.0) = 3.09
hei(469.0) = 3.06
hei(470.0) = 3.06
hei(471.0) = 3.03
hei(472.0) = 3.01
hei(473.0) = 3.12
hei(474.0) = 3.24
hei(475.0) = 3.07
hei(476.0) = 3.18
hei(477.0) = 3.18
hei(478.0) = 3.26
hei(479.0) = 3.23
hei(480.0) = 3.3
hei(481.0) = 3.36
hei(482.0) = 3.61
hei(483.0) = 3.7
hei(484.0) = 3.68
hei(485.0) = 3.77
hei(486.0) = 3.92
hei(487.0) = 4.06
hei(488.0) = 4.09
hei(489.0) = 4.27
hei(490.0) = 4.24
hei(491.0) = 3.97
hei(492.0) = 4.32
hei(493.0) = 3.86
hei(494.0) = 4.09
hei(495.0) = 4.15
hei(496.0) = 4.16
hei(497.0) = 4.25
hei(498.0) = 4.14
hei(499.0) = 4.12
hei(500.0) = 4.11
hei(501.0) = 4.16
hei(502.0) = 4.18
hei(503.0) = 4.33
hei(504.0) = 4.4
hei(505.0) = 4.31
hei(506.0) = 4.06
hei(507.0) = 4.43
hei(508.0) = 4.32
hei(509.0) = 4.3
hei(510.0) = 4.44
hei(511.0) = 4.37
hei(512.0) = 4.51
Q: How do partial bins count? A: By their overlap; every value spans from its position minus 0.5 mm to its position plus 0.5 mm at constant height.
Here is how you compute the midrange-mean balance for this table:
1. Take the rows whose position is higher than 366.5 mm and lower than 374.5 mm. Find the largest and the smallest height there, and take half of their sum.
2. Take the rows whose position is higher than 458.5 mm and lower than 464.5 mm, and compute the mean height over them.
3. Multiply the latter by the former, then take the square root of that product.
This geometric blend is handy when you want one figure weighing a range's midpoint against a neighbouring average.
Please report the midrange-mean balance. 4.1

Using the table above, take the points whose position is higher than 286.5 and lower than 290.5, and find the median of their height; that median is 5.2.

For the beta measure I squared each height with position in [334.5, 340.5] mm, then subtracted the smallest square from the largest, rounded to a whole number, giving 4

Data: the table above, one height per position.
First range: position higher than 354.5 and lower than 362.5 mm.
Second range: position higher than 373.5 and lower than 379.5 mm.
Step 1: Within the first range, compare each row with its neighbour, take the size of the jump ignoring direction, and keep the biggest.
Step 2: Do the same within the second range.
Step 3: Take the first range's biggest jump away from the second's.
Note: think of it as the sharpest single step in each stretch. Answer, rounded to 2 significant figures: -0.12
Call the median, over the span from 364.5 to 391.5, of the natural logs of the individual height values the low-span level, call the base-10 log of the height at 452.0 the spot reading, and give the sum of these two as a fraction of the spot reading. 3.4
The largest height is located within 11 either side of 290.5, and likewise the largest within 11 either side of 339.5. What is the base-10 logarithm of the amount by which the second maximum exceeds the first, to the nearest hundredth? -0.41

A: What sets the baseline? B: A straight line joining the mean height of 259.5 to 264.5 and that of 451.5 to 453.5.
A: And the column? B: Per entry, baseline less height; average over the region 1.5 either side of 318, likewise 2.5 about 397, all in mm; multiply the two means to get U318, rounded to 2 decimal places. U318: -3.61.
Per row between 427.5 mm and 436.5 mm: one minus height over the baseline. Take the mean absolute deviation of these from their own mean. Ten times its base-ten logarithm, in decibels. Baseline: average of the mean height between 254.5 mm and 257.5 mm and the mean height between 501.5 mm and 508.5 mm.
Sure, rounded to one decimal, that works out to -16.3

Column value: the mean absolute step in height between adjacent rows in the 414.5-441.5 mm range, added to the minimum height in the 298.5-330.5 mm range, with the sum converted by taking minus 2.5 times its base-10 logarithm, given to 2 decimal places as -1.87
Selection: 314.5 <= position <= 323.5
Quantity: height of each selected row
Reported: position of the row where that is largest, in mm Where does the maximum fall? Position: 318.0 mm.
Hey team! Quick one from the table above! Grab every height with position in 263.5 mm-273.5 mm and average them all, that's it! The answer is 5.5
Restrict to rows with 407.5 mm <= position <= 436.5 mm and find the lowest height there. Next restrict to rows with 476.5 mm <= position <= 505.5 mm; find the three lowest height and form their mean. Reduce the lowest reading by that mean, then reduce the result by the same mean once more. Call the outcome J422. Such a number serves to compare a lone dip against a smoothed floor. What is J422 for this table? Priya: -3.4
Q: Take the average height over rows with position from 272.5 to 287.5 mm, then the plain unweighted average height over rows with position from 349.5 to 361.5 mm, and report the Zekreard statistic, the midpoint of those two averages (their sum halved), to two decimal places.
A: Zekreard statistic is 5.12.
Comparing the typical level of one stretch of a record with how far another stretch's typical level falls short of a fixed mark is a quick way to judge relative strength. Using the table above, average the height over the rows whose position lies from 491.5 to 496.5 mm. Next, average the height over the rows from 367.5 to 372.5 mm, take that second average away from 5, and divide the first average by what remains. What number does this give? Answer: 17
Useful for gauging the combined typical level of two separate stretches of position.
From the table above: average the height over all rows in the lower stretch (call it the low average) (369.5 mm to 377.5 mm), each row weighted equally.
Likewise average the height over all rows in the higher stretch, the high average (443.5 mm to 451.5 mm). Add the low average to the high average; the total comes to 8.8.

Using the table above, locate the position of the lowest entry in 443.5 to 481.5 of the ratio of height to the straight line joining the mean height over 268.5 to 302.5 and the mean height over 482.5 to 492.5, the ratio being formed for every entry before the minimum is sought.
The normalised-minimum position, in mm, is 467.0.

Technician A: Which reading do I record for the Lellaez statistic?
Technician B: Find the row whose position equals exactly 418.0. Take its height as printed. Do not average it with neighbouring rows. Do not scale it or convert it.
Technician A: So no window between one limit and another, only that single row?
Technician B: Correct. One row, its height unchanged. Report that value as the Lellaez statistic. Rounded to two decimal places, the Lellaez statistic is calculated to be 4.34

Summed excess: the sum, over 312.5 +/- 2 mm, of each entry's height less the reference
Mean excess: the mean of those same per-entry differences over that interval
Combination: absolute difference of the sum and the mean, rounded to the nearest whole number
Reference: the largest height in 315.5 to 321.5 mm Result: 1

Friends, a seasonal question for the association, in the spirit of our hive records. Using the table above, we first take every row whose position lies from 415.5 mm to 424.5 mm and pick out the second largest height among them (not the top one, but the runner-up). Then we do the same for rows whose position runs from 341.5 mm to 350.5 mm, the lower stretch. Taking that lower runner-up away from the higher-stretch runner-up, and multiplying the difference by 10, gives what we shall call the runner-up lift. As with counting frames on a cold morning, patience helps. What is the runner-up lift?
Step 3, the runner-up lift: -12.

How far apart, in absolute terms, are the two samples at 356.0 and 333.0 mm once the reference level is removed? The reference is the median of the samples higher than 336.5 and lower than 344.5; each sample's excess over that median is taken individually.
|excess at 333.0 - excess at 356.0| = 1.08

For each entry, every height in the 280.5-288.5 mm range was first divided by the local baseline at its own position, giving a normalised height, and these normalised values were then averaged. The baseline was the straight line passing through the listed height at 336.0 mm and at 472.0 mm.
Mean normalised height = 0.79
